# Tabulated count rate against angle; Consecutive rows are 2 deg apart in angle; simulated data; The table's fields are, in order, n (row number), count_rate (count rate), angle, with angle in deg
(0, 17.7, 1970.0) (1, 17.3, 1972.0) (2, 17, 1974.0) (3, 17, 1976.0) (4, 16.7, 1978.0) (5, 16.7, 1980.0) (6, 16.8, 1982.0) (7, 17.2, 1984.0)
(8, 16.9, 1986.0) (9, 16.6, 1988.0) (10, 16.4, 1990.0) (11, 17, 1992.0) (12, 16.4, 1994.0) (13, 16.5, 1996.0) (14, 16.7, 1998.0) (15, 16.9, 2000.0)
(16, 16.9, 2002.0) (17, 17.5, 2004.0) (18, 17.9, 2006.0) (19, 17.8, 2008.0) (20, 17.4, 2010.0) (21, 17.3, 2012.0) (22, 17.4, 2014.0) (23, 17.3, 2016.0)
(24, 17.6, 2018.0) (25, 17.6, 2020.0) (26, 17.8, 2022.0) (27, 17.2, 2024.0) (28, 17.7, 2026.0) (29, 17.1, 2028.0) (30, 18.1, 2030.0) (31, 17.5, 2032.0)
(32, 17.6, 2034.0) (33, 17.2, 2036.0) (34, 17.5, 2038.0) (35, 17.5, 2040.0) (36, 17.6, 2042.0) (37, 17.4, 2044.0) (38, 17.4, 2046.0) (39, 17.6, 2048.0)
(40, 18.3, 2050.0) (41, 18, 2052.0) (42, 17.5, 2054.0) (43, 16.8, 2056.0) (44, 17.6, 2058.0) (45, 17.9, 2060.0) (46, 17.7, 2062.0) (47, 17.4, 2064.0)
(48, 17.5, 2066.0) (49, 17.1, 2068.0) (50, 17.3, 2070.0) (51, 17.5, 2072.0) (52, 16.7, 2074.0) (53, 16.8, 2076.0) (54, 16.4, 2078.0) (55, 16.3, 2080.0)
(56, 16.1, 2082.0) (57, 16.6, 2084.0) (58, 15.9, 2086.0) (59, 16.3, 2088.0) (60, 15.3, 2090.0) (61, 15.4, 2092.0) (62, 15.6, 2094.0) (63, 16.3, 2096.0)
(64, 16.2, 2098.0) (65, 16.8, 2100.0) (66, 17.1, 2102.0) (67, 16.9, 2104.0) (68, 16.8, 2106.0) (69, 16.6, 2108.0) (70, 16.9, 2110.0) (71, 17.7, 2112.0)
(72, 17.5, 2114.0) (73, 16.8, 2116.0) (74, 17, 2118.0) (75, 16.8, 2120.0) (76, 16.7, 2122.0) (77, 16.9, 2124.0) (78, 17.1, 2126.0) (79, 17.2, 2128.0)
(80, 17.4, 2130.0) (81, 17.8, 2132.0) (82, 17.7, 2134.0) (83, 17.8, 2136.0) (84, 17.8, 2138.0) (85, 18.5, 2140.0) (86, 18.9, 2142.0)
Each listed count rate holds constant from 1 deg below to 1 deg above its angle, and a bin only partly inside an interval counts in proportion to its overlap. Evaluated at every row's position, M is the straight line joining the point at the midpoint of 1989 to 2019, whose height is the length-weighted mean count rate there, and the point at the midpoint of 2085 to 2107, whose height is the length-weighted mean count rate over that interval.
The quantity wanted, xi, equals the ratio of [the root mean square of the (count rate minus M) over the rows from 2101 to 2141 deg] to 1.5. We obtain 0.92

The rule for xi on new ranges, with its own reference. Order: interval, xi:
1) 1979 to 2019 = 0.36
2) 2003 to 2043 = 0.43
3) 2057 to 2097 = 0.48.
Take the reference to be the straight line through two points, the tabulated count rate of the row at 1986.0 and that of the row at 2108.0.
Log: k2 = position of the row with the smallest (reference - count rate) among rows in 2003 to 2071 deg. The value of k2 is 2050.0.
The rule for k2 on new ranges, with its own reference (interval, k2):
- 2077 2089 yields 2084.0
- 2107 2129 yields 2112.0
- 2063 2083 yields 2072.0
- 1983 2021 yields 2006.0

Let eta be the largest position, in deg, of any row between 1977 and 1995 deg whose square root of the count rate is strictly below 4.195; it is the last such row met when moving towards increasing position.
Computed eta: 1994.0 deg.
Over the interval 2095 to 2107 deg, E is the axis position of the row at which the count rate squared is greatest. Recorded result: 2102.0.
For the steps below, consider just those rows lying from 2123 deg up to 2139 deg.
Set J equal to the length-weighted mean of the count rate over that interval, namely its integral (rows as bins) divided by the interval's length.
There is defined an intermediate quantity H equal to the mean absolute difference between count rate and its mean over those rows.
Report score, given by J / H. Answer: 56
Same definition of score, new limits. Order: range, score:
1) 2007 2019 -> 112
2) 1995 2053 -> 59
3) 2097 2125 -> 71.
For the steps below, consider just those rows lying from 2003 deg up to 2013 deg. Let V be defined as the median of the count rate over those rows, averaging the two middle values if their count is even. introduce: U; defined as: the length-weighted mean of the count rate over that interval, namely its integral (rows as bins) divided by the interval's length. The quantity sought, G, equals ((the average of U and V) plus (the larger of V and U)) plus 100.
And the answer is 135.1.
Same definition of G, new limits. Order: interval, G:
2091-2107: 133.0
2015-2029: 135.1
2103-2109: 133.6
